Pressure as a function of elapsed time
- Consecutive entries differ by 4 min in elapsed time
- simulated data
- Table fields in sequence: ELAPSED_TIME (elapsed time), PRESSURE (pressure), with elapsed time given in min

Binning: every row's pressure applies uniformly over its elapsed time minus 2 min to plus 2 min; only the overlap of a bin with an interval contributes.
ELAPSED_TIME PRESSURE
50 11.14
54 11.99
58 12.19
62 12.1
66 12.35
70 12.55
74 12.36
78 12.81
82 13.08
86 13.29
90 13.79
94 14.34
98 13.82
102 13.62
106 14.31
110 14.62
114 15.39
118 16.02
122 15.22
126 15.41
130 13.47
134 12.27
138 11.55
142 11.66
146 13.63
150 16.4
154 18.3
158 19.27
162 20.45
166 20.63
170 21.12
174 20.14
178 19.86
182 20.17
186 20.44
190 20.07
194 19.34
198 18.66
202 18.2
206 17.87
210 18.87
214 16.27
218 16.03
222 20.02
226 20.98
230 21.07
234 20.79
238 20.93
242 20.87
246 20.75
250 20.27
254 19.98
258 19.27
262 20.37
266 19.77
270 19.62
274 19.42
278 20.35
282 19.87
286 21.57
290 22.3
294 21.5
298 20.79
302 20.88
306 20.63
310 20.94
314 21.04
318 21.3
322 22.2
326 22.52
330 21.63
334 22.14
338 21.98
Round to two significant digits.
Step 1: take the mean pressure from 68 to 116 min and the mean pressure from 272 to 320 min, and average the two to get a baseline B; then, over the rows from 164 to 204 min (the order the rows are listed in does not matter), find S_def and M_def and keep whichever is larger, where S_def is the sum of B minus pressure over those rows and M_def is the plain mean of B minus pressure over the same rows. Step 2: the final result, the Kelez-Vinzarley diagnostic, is -2.6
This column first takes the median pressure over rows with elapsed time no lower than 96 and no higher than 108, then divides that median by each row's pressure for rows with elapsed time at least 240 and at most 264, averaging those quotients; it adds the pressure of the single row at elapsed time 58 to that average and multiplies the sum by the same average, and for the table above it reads 8.8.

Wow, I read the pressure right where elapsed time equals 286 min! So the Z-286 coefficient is 21.57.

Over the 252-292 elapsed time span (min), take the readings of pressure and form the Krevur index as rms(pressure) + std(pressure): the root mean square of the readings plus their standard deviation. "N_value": 21.2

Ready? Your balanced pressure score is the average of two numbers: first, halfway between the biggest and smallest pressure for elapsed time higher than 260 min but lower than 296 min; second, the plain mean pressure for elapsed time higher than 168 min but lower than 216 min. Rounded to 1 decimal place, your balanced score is 20.1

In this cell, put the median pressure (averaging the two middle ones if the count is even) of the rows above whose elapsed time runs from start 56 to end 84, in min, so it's 12.4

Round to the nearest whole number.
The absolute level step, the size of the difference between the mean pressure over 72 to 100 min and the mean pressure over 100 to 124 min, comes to 2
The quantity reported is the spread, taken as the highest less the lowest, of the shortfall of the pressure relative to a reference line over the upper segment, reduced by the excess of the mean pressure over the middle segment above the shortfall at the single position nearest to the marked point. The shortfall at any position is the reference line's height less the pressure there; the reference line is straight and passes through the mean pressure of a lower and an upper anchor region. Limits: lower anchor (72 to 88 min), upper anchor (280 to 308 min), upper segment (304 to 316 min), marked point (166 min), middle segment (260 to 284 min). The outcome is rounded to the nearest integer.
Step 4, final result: -24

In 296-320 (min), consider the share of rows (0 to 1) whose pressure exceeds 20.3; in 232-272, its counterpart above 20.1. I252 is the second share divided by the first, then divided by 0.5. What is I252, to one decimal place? 1.2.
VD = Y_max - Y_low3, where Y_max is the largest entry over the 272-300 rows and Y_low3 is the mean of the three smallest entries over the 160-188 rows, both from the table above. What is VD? 2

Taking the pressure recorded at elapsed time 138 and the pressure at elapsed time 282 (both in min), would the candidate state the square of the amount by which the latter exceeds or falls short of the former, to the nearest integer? 69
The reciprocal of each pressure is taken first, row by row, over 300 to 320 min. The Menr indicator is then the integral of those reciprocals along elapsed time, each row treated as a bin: 0.95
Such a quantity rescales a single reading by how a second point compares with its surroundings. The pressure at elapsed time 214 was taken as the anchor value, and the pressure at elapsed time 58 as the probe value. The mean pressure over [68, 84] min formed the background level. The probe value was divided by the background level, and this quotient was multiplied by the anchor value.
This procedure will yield 15.6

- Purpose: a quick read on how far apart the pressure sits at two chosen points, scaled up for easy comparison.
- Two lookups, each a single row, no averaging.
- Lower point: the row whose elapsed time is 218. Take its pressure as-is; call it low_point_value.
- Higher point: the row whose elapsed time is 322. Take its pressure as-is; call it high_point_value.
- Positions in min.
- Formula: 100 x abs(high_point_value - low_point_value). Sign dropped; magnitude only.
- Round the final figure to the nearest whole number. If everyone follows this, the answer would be 617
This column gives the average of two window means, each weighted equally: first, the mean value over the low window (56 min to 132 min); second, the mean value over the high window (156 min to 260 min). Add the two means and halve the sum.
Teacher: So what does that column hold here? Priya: 16.7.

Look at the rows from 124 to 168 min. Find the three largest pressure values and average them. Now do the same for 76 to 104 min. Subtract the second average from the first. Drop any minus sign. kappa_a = 6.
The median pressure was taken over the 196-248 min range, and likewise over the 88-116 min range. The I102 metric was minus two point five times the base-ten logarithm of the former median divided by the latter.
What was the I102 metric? -0.365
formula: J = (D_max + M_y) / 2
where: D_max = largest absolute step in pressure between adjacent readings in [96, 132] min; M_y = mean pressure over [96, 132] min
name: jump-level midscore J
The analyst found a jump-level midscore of 8.3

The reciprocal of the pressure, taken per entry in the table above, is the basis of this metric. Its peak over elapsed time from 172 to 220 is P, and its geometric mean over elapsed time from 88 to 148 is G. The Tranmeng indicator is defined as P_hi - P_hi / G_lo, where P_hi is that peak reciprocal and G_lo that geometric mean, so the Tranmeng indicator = -0.80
